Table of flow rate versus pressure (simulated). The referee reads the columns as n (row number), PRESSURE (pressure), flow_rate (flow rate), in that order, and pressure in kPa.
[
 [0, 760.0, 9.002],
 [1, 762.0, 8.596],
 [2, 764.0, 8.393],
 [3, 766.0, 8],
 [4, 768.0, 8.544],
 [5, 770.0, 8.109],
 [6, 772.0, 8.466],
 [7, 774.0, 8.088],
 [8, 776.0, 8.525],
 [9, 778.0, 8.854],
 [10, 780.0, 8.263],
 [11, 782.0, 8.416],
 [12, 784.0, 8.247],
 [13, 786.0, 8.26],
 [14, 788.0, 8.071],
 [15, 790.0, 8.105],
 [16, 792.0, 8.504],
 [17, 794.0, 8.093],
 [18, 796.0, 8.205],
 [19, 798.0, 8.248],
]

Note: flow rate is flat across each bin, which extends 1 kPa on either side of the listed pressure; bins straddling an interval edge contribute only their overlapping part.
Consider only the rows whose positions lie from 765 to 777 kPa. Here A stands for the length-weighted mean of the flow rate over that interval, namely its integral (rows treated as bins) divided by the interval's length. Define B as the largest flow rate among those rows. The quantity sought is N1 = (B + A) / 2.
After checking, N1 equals 8.416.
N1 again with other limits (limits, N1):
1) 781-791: 8.318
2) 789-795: 8.369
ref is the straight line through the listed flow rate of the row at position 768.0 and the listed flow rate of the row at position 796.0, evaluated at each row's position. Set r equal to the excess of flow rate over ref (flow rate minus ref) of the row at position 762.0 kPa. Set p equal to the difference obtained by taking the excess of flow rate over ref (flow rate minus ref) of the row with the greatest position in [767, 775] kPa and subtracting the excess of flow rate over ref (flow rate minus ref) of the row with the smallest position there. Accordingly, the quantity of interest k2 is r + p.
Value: -0.4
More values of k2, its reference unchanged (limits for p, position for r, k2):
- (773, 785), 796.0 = 0.3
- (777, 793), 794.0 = -0.3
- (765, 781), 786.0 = 0.4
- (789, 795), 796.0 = 0.0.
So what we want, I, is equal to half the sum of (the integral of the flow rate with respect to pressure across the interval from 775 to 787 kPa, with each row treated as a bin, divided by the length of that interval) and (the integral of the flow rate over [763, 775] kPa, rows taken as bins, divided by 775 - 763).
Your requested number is 8.347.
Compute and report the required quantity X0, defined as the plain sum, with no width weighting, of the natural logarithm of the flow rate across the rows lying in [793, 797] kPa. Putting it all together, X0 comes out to 4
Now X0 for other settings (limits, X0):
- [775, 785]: 11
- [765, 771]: 6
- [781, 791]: 11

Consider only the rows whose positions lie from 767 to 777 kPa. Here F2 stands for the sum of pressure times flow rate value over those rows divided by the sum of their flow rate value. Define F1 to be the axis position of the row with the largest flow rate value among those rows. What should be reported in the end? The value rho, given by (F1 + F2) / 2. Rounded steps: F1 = 768.0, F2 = 772.0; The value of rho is 770.0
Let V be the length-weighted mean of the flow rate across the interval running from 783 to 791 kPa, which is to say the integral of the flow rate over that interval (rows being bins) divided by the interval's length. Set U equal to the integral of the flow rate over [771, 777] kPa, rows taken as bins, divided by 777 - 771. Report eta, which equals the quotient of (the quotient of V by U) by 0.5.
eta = 1.95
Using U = 8.36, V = 8.17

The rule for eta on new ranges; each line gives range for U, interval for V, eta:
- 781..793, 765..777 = 2.01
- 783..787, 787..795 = 1.99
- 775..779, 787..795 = 1.89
